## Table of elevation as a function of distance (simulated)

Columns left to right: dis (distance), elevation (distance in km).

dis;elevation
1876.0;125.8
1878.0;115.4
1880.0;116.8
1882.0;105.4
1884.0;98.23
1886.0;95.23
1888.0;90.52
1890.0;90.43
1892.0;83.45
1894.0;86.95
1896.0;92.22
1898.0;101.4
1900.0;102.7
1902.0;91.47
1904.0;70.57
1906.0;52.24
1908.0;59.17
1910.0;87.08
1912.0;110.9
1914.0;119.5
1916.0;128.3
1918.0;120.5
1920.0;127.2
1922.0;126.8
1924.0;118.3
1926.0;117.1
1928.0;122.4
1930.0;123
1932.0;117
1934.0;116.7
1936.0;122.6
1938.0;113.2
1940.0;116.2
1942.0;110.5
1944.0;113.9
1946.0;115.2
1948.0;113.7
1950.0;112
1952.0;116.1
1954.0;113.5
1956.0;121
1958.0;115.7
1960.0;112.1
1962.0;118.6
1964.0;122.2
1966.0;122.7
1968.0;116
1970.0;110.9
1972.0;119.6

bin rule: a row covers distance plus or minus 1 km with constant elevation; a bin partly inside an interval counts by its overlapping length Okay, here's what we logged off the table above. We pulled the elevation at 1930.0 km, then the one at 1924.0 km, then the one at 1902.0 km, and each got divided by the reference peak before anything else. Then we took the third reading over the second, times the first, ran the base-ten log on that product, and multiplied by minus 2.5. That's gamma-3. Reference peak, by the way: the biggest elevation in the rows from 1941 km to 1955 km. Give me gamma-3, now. 0.22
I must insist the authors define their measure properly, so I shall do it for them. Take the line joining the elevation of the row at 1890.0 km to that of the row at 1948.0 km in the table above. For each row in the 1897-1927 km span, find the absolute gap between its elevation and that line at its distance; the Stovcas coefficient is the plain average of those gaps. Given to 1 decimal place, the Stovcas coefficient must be 19.5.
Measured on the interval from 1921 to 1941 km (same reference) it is 12.5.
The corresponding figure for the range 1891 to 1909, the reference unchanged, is 15.8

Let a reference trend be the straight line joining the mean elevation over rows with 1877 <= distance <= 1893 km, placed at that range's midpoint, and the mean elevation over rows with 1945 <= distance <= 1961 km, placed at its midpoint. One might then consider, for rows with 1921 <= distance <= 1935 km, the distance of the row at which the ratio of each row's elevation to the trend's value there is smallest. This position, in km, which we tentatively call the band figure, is 1934.0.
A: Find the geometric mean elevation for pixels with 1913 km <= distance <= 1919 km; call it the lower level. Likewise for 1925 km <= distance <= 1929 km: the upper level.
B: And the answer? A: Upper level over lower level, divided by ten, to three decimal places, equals 0.098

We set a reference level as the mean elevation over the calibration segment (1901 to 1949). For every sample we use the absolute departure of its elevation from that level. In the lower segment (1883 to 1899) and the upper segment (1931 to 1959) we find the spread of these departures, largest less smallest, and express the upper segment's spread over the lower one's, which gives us 0.7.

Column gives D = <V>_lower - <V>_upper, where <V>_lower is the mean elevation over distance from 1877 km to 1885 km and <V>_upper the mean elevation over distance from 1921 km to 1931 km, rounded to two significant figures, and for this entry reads -13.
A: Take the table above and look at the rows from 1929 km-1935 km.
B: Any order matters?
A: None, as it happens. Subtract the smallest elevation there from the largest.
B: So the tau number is 6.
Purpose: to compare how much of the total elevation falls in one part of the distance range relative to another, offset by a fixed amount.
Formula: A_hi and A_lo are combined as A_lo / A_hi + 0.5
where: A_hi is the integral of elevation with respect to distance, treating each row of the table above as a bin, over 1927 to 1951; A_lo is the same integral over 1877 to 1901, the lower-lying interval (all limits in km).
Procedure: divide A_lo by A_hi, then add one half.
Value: 1.34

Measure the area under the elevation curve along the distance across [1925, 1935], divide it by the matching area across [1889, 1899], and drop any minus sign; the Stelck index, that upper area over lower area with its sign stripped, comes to 1.31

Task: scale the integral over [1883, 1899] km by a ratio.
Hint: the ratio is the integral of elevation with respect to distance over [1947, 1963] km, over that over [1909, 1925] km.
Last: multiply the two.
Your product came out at 1452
